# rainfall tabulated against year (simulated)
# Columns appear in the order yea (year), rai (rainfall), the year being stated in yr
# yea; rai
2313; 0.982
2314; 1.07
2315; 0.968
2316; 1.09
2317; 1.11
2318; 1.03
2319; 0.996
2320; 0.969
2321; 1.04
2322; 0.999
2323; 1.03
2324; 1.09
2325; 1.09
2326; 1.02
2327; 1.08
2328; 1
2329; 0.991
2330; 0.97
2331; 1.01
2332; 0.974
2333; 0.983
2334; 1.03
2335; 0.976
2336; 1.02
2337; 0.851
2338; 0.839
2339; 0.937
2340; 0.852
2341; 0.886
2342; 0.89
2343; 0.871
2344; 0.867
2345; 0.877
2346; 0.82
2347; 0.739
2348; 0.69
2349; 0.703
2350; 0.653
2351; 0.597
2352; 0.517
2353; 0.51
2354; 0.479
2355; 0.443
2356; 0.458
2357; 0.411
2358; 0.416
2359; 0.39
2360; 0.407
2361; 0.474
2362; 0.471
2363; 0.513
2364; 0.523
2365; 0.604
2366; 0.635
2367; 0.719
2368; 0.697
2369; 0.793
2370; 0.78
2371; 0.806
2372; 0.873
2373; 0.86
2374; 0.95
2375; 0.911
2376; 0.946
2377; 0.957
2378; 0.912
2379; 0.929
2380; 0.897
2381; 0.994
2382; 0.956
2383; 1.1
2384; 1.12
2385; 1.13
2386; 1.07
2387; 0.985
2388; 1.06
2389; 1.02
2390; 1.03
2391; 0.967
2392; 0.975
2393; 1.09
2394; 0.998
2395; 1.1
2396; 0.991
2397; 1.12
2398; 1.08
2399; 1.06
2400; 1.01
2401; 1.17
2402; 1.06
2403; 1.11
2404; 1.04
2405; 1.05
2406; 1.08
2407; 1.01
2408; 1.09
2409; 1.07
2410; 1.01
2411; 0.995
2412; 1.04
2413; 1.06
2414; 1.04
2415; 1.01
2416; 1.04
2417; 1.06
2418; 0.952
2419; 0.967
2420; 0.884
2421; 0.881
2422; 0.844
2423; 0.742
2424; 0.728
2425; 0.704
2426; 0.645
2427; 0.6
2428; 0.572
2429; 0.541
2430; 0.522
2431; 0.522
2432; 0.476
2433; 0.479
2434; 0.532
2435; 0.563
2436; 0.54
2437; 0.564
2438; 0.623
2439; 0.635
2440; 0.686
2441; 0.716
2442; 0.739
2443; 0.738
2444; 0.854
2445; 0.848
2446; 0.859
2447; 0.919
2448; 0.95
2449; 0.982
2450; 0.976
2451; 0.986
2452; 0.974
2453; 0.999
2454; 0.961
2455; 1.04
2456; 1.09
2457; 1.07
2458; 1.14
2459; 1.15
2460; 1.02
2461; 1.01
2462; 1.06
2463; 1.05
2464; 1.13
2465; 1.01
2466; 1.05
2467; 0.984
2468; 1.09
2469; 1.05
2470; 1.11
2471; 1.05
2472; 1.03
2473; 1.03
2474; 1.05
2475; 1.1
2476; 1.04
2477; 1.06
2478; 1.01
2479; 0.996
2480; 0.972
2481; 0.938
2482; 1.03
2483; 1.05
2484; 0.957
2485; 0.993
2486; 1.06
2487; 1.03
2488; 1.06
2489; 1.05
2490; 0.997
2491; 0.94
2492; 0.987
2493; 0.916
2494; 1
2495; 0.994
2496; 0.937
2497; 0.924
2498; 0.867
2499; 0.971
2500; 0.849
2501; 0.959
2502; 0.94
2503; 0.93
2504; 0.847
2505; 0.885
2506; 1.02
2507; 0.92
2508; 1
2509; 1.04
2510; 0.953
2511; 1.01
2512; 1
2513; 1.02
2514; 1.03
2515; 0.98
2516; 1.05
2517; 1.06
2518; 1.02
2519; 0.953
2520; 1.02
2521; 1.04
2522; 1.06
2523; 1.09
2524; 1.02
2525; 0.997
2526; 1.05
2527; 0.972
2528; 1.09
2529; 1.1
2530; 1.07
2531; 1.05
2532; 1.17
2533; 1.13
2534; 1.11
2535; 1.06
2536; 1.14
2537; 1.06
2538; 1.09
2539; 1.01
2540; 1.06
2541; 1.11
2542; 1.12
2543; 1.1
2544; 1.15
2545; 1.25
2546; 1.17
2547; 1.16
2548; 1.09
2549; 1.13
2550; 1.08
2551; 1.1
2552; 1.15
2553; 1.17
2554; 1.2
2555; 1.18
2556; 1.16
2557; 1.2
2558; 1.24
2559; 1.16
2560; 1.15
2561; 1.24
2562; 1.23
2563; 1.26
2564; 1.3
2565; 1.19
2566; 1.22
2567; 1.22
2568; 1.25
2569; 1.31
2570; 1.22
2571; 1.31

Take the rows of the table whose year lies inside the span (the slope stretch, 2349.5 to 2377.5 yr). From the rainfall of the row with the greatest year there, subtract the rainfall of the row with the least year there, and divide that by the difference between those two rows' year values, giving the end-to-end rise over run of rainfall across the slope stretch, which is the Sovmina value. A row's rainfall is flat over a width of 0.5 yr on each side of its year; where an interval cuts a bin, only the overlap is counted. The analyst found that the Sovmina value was 0.011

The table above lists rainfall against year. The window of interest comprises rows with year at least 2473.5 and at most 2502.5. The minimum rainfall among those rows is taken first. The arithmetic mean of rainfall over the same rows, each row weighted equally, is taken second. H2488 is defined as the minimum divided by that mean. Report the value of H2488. 0.86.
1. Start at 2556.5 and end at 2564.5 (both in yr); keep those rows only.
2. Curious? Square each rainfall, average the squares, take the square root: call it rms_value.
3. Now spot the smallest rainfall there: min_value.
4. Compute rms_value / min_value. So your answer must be 1.06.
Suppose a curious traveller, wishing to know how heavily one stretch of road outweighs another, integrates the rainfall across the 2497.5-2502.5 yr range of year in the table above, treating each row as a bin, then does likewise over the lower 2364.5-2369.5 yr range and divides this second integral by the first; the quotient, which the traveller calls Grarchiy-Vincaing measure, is 0.75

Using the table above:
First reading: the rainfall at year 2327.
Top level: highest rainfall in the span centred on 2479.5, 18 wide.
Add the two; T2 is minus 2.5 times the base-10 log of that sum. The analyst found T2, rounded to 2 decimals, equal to -0.85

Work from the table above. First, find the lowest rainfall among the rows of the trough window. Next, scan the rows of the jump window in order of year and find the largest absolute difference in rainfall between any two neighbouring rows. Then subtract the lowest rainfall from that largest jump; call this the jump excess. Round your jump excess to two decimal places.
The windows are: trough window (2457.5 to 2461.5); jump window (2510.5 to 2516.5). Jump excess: -0.94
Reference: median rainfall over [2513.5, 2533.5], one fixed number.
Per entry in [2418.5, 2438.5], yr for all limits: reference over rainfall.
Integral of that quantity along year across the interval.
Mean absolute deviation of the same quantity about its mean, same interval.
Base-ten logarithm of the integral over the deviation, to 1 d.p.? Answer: 2.1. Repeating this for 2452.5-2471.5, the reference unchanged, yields 2.7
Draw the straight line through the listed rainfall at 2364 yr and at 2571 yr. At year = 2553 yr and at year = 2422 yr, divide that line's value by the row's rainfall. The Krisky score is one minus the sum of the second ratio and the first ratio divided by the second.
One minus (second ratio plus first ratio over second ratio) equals -1.09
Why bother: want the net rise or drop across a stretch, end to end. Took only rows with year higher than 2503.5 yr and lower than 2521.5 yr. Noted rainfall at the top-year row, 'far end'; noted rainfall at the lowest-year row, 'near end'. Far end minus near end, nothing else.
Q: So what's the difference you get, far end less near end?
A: 0.19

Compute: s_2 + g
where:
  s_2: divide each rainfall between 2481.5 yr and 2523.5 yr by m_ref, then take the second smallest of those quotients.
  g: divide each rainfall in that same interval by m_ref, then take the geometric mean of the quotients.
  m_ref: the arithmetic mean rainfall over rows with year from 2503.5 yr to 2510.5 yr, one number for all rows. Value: 1.9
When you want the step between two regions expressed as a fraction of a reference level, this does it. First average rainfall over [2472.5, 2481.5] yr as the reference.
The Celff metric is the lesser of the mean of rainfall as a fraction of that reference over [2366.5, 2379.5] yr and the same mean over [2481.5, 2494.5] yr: 0.8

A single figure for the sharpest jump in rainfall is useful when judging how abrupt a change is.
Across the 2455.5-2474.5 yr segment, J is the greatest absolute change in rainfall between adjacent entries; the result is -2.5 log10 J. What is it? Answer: 2.22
